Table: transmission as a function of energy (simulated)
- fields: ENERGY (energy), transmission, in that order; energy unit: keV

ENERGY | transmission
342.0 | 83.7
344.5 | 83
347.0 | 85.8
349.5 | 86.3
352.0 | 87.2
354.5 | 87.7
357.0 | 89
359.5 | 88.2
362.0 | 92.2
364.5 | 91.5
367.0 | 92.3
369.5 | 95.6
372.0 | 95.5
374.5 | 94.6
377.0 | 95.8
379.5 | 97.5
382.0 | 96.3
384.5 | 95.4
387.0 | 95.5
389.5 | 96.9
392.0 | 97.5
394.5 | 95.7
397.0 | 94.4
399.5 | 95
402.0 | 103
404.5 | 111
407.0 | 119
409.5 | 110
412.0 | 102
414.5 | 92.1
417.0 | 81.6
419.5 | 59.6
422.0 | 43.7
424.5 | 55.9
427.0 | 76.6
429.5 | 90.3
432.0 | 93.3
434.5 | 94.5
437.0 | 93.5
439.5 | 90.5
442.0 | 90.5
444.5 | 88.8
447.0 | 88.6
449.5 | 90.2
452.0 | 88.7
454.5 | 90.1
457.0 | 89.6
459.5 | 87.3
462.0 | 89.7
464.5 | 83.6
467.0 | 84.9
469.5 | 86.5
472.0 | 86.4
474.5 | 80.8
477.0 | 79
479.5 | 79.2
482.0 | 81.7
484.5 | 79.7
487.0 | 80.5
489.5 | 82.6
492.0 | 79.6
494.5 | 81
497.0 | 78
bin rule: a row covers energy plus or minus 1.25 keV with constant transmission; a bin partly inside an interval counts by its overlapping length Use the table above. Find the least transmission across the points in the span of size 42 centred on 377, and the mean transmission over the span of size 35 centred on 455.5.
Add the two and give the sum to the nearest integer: 176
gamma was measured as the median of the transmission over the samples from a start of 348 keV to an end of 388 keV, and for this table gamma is 93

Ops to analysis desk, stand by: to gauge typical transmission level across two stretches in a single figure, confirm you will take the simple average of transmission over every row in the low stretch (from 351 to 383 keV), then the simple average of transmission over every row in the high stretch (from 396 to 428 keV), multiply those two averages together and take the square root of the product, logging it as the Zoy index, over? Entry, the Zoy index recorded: 90.3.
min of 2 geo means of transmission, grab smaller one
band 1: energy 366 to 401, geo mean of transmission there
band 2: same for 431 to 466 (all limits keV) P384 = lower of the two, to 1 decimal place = 89.9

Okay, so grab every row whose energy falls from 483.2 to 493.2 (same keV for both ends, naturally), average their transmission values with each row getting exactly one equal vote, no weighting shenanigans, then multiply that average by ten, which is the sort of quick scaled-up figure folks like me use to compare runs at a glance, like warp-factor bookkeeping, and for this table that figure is 806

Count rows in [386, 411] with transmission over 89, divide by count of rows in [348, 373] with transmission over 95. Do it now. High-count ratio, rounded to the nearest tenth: 5.0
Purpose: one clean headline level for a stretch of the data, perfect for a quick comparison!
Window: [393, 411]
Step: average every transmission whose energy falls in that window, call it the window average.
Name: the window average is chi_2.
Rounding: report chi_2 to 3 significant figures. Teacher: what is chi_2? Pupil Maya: 104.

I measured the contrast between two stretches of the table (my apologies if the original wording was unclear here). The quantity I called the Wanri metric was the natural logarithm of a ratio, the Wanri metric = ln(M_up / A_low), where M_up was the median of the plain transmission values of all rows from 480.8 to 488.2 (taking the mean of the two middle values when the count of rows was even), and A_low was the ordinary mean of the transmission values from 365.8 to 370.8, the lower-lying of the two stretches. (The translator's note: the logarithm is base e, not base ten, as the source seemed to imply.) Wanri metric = -0.155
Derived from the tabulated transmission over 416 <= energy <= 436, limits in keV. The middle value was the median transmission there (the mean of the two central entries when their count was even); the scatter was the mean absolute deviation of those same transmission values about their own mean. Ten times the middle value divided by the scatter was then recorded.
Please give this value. 49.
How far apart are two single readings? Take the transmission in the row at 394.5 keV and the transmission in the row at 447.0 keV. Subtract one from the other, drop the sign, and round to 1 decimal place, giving 7.1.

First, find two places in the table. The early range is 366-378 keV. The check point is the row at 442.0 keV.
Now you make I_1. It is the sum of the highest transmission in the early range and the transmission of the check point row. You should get 186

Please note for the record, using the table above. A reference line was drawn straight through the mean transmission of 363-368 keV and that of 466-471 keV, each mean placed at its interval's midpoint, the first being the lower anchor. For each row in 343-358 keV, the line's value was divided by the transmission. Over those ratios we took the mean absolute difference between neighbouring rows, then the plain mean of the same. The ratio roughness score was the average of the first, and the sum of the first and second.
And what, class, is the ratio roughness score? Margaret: 0.554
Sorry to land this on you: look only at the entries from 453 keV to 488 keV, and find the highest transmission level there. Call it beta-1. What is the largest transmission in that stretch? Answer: 90.1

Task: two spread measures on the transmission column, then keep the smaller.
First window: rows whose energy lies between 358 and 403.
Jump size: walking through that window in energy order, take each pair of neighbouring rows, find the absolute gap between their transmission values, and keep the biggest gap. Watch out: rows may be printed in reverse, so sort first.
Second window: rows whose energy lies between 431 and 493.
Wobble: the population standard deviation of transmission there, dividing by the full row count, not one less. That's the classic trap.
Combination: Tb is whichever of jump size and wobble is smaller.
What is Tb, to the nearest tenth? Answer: 4.8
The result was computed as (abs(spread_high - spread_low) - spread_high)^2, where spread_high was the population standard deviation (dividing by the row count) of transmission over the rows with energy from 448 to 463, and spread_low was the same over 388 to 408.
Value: 40.6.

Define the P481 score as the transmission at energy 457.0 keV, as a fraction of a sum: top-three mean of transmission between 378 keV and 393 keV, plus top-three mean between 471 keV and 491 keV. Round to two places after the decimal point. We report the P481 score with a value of 0.50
